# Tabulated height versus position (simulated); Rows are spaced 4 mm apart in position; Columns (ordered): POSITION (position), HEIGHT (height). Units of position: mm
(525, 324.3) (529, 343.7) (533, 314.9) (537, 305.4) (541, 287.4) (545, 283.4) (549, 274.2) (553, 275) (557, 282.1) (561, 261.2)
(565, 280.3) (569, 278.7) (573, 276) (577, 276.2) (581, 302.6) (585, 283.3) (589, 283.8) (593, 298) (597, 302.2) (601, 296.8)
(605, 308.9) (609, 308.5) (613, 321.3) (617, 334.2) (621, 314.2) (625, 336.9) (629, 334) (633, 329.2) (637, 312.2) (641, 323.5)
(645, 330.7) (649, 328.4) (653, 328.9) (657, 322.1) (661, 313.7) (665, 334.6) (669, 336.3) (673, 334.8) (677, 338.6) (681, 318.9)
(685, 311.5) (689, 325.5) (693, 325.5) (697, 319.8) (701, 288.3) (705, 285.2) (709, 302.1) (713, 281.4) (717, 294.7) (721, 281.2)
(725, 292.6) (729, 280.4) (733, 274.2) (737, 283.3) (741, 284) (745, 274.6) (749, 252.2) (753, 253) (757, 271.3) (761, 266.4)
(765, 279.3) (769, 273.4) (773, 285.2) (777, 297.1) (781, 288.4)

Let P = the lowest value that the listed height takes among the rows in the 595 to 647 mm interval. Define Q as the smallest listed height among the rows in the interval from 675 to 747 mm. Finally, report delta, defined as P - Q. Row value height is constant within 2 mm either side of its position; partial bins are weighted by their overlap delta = 23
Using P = 296.8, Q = 274.2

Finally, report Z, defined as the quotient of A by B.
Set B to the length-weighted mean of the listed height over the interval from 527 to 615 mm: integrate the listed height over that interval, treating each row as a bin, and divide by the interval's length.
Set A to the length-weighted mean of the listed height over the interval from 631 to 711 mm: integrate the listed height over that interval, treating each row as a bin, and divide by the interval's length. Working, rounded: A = 320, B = 293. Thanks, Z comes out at 1.09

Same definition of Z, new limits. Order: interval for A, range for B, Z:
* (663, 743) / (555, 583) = 1.09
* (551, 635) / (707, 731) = 1.04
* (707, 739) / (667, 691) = 0.87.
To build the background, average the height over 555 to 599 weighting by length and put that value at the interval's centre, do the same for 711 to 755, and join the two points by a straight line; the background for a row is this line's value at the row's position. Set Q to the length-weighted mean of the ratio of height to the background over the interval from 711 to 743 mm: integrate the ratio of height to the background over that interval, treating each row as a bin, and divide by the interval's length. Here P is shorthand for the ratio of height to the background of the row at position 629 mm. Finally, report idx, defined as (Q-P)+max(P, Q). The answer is 1.02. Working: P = 1.19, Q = 1.02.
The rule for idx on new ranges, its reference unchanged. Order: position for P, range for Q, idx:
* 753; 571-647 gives 1.27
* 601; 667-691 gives 1.29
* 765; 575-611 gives 1.07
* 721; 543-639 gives 1.09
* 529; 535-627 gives 1.04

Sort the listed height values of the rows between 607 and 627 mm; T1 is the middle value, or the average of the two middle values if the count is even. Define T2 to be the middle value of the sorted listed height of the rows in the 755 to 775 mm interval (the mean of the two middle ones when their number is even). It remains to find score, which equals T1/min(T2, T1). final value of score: 1.18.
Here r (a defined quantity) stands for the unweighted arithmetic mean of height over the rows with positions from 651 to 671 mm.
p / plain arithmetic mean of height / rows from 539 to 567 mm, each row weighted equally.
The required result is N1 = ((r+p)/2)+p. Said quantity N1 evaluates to 580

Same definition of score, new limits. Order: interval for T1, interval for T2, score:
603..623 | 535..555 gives 1.11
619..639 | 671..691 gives 1.01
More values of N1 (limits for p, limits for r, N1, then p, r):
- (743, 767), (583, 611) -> 548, 266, 297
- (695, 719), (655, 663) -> 602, 295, 318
